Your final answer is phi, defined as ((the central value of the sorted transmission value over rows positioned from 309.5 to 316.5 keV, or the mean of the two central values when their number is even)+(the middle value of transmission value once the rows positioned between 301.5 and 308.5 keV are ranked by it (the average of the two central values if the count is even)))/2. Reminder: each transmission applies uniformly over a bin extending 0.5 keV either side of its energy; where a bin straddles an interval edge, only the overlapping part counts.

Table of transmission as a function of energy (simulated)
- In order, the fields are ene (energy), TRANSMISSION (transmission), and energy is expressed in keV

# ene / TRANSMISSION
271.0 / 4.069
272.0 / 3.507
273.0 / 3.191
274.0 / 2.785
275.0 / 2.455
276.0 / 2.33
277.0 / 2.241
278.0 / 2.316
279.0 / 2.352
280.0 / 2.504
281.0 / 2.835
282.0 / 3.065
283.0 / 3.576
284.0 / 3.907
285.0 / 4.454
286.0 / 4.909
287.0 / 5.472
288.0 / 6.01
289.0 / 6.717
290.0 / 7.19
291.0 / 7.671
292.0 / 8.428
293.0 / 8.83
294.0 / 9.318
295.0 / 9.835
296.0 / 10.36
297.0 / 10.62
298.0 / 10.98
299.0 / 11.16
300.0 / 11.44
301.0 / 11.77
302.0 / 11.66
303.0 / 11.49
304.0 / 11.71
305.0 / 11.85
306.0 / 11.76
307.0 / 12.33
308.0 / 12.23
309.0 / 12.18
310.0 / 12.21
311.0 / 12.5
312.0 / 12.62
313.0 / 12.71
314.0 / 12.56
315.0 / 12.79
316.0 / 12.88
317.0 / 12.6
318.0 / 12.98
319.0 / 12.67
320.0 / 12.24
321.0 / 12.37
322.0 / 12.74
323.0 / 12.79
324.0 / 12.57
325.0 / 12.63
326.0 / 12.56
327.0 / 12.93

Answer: 12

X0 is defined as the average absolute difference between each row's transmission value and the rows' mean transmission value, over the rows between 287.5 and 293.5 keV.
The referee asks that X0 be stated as 0.8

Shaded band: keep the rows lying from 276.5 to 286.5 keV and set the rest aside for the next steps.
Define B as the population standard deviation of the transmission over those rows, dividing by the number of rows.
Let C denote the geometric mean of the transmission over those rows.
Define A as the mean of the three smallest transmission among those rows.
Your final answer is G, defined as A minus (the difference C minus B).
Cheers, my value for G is 0.11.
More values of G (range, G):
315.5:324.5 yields -0.03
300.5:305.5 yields 0.05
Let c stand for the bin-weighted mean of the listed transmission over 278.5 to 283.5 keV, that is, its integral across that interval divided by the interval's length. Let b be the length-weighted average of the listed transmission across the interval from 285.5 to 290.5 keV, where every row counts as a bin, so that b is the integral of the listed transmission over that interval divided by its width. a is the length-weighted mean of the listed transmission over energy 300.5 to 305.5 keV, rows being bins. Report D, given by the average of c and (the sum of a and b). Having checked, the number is 10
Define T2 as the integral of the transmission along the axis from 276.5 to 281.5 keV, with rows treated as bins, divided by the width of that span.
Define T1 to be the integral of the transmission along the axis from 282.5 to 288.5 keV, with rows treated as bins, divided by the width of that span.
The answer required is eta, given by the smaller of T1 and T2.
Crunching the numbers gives 2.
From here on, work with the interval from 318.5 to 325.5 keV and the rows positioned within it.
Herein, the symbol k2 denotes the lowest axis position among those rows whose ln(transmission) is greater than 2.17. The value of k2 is 319.0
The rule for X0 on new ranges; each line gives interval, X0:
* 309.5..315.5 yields 0.1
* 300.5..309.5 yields 0.2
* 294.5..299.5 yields 0.4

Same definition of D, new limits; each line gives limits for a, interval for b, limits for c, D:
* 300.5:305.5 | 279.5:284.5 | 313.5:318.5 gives 14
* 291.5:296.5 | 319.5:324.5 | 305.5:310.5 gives 17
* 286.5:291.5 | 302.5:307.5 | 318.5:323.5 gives 16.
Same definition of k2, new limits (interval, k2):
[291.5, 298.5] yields 293.0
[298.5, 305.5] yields 299.0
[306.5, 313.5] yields 307.0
